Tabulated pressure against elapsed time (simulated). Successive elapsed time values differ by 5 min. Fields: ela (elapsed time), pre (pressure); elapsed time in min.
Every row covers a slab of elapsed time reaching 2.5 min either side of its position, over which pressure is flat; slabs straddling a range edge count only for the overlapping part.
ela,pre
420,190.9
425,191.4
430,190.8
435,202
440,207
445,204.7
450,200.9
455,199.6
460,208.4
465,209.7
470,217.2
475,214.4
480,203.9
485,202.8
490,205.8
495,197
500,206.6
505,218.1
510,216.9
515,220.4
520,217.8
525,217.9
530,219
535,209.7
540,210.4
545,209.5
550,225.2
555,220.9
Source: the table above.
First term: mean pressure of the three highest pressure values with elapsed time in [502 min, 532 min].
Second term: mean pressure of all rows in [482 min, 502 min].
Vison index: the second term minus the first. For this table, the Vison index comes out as -16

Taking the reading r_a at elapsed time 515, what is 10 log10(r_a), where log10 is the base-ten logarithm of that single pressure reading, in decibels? 23.4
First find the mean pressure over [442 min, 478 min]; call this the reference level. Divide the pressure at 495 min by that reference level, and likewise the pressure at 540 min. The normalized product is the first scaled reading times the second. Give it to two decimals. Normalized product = 0.96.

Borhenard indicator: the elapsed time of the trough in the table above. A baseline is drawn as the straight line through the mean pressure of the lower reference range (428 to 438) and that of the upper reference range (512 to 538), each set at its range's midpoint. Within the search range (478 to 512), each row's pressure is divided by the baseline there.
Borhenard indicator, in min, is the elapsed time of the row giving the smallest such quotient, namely 495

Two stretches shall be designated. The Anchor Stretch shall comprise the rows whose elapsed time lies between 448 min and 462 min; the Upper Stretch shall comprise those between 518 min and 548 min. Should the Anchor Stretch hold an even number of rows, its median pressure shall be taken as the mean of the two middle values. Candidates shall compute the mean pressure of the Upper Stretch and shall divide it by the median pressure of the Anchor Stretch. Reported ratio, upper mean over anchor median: 1.07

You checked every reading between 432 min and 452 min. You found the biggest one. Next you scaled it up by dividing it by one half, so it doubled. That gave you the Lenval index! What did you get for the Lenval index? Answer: 414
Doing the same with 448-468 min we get 419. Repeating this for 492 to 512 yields 436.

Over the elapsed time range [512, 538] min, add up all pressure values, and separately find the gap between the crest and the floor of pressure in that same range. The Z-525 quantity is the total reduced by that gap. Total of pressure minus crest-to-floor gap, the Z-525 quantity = 1074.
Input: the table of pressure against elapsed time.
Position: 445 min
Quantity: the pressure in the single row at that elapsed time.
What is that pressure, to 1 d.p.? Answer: 204.7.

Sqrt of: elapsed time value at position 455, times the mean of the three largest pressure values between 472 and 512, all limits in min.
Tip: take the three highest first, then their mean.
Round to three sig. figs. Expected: 208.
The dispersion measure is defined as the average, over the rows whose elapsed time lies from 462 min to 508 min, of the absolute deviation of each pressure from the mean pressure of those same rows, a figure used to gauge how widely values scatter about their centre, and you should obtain 5.7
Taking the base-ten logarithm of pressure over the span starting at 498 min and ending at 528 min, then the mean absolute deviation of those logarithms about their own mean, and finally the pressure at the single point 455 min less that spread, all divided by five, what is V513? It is 39.9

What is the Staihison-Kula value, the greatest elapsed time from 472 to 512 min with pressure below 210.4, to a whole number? 500 min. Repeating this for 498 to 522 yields 500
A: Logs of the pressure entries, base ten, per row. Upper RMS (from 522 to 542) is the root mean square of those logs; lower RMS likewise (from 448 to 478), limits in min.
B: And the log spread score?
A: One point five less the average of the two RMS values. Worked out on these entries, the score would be -0.825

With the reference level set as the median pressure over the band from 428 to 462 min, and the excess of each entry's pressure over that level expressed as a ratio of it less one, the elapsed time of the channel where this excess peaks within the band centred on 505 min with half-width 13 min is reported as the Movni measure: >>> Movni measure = 515 min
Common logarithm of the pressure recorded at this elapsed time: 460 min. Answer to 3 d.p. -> 2.319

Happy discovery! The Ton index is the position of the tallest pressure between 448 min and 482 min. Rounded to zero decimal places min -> 470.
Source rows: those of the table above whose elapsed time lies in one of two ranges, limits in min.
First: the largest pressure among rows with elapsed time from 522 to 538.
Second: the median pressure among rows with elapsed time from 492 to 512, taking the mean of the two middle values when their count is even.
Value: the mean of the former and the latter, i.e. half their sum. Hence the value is 215.4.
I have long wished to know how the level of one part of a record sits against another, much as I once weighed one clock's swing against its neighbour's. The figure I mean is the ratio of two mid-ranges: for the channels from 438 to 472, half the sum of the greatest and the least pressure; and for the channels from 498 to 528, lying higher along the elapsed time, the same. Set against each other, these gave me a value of 0.98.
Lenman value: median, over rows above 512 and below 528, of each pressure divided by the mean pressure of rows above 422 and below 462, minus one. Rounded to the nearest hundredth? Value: 0.09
